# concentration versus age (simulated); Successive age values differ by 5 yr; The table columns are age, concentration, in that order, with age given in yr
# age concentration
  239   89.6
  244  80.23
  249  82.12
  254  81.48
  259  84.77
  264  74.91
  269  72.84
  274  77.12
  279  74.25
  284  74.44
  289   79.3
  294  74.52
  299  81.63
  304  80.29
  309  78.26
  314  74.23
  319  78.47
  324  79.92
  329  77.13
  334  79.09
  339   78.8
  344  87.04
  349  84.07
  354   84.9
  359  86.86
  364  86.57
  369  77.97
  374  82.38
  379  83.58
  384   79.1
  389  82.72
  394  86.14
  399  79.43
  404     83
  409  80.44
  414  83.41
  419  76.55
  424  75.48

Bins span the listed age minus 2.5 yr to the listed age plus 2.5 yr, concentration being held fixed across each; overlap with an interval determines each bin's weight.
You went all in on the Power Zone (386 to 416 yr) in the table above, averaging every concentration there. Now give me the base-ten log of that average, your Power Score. 1.92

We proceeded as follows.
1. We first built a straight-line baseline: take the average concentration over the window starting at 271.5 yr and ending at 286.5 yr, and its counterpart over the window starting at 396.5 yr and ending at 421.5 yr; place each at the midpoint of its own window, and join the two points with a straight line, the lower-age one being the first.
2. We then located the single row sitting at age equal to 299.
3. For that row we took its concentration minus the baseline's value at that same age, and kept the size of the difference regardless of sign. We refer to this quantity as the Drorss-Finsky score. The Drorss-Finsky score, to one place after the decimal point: 5.5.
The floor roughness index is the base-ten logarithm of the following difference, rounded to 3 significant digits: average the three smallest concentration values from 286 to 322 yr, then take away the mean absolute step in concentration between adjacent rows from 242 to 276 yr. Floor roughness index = 1.86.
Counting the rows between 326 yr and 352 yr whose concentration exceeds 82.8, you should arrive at 2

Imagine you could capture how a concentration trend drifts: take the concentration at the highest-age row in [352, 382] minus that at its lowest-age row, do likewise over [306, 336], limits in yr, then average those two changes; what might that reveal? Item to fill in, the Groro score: -0.2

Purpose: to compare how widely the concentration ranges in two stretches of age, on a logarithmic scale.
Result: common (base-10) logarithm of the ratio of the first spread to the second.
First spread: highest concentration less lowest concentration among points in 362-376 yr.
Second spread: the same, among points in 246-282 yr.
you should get -0.14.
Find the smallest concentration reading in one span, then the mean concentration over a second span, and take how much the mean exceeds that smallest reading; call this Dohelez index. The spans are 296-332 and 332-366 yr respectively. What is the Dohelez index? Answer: 10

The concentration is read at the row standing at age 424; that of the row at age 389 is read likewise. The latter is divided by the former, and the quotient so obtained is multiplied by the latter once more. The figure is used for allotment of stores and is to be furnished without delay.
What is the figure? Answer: 91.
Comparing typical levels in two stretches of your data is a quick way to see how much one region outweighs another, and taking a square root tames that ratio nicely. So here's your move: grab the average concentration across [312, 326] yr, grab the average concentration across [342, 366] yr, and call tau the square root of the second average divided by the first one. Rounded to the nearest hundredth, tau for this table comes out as 1.05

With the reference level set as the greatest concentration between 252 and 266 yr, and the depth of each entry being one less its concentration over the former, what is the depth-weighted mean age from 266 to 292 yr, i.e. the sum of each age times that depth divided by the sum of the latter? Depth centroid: 277.9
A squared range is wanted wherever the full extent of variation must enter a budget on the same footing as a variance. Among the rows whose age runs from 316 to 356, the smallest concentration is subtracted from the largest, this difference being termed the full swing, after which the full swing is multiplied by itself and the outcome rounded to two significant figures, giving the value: 98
